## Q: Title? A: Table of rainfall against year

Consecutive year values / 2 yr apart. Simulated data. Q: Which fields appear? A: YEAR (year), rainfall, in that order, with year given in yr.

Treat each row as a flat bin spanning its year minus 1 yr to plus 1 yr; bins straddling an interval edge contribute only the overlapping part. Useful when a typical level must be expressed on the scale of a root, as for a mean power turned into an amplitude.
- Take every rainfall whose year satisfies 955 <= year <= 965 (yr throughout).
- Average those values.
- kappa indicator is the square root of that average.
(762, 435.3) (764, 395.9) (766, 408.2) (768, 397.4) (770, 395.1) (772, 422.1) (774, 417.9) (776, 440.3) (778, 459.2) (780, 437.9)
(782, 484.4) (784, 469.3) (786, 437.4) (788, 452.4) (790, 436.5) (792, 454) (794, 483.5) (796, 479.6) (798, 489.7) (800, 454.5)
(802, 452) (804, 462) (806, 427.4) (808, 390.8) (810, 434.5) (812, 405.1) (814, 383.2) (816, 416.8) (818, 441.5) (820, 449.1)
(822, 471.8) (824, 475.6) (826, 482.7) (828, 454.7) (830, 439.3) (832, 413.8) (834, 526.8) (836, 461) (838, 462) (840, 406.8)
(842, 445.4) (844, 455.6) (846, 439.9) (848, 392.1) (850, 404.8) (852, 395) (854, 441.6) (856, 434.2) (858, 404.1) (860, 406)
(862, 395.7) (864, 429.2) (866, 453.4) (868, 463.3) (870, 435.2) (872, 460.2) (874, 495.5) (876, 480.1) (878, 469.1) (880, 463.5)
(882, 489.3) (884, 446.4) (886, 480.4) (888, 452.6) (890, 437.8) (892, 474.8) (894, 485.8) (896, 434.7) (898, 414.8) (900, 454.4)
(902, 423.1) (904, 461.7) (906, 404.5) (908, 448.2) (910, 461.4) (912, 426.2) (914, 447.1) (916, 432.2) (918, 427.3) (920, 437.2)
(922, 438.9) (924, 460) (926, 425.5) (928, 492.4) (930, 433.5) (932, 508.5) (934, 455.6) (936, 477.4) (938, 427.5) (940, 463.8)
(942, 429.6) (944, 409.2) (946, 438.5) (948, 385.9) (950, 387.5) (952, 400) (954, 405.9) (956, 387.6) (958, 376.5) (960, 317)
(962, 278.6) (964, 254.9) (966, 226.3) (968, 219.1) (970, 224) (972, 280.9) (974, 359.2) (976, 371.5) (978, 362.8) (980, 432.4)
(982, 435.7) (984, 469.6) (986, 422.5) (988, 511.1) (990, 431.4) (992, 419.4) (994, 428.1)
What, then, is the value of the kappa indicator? 18.0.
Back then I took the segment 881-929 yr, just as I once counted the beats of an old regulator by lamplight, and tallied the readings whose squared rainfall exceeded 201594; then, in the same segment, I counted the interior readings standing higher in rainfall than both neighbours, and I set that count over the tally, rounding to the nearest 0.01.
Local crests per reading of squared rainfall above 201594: 0.70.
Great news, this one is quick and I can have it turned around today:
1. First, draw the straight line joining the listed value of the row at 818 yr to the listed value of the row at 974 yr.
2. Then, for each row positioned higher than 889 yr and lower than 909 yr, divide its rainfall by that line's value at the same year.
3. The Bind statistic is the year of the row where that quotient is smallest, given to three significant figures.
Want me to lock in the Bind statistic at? 906 yr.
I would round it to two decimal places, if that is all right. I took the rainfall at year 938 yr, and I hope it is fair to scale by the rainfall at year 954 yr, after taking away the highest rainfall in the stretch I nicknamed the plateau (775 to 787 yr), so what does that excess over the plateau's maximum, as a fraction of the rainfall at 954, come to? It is -0.14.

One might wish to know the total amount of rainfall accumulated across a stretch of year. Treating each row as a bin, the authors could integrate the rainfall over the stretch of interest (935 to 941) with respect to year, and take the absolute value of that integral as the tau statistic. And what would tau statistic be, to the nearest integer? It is 2737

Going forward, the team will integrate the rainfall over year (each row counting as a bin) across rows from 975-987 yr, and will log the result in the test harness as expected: 4989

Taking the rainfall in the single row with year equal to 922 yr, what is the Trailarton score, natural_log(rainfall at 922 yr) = 6.08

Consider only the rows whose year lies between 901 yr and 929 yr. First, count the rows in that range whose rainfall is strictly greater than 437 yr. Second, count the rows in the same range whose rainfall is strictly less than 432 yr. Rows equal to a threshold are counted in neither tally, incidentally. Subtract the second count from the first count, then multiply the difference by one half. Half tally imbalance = 1.5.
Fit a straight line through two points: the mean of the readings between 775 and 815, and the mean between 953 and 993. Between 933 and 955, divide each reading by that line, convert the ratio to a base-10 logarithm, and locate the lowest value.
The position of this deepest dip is 948 yr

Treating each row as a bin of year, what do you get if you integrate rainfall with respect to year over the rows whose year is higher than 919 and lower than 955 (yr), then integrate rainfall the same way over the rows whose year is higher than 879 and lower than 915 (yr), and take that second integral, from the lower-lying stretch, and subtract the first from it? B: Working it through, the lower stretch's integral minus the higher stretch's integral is 460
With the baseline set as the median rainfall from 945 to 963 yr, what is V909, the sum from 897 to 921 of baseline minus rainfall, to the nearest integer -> -588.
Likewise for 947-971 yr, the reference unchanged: 787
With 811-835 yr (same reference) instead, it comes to -710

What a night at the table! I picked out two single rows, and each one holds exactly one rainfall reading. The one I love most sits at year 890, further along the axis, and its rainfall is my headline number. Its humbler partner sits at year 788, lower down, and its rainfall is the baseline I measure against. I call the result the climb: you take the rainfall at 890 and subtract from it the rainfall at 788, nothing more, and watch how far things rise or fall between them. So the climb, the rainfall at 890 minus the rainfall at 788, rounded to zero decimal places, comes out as -15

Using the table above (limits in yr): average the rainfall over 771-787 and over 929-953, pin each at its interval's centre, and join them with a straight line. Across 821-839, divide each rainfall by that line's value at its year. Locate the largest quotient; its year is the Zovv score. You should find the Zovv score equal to 834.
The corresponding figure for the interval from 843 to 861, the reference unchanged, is 844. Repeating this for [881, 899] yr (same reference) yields 882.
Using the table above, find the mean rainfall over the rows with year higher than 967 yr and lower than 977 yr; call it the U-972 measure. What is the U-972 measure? 291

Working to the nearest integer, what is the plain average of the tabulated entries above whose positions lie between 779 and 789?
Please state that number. 456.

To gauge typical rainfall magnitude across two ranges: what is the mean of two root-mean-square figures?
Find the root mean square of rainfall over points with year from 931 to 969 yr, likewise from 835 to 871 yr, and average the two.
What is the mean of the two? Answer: 410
